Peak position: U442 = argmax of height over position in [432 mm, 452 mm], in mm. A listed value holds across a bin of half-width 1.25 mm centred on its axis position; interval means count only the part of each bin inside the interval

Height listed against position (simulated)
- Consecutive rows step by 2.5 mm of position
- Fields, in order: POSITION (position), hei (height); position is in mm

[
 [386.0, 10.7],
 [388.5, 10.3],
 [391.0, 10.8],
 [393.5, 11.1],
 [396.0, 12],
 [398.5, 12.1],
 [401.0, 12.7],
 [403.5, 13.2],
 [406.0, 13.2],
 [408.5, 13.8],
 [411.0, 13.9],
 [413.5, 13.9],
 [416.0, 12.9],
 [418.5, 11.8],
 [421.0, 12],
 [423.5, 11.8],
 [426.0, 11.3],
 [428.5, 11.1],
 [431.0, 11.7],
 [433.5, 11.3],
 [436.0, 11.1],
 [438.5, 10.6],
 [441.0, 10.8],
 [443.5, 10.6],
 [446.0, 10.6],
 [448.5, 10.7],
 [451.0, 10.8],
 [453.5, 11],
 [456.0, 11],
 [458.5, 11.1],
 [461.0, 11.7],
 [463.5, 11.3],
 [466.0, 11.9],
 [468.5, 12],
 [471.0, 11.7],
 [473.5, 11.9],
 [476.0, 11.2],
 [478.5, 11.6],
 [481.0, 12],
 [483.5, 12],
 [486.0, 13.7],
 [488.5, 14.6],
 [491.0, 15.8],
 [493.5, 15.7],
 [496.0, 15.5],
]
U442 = 433.5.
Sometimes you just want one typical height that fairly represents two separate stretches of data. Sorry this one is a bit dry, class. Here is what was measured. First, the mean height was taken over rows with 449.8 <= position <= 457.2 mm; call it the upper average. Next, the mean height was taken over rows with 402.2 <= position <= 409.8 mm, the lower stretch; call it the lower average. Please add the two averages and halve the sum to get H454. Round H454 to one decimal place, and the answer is 12.2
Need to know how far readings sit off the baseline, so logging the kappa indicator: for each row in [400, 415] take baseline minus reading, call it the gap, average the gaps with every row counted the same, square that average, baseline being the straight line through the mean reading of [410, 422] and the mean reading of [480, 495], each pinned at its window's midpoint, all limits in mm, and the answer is 0.5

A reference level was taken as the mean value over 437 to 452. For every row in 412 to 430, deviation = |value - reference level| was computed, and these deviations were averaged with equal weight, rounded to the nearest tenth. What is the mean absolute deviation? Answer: 1.4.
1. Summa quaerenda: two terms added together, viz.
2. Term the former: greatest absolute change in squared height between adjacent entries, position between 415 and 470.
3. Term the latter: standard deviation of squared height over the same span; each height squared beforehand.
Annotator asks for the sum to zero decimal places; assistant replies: 41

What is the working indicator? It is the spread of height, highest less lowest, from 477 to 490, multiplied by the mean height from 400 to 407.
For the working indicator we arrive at 39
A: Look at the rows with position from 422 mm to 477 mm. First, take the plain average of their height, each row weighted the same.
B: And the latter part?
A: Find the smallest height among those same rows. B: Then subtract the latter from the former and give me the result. 0.64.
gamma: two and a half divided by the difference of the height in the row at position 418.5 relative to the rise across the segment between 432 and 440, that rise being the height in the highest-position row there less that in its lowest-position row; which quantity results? 0.200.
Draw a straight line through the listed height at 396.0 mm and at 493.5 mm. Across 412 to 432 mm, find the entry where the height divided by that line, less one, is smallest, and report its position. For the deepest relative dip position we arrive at 428.5 mm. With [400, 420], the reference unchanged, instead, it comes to 418.5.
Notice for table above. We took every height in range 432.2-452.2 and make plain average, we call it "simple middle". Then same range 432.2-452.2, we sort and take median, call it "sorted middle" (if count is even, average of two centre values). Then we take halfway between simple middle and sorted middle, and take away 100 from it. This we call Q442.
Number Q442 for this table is -89.2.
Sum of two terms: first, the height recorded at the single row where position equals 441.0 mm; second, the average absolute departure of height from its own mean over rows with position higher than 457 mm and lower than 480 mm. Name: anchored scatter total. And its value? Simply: 11.1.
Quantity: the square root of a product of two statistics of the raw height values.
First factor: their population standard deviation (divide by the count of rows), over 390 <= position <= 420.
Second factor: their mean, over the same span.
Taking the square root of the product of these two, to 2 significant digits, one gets 3.6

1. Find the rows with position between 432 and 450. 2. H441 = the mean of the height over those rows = 10.8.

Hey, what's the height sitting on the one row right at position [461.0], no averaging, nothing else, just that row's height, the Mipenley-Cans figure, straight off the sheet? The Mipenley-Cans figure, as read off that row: 11.7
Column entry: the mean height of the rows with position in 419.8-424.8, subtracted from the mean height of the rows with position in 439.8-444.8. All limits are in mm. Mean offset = -1.2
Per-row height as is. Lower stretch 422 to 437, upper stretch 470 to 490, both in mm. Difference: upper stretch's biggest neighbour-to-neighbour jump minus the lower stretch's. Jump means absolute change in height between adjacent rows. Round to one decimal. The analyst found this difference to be 1.1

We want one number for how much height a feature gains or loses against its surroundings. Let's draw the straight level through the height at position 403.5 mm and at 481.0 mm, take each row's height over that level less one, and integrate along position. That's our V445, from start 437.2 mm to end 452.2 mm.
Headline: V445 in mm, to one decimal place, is -2.2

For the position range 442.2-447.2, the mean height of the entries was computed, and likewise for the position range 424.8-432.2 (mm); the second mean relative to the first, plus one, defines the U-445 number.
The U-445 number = 2.07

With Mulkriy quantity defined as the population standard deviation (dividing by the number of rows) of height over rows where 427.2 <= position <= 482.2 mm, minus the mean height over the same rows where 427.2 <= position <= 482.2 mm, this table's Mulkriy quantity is -10.8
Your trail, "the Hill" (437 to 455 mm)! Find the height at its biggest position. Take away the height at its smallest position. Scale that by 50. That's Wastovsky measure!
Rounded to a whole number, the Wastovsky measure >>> 20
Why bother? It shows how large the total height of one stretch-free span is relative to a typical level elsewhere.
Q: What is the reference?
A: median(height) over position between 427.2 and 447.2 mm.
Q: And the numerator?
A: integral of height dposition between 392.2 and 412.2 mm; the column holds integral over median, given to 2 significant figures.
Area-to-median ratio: 23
